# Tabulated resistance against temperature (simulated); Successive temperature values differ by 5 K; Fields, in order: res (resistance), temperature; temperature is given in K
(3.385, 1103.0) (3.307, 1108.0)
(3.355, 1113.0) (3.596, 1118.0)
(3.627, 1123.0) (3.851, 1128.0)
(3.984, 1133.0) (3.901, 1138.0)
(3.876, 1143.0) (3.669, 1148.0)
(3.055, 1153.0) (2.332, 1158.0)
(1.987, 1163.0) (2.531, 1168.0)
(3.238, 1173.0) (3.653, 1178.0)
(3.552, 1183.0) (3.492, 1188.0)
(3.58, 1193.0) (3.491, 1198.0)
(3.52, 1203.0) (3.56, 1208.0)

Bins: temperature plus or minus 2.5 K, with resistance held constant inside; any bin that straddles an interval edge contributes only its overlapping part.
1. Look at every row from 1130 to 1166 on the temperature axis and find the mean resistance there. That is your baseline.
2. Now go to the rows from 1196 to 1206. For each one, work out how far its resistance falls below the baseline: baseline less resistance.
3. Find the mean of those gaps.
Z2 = -0.25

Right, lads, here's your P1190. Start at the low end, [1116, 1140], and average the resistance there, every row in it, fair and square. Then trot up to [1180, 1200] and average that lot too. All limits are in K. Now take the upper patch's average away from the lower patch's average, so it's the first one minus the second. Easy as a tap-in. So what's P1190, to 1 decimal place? 0.3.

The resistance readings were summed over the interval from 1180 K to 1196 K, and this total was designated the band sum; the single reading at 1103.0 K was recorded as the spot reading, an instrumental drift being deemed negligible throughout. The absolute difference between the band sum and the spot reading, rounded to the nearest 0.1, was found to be 7.2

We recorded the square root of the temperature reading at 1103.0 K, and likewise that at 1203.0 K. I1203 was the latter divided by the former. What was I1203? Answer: 1.02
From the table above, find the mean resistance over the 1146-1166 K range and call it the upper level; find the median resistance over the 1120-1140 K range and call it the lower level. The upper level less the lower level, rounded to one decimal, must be -1.1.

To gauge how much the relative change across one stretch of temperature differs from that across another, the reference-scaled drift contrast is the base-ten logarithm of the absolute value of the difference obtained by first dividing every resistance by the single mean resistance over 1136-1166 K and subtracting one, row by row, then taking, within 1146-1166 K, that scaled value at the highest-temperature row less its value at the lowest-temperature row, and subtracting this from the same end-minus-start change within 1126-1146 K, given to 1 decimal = -0.3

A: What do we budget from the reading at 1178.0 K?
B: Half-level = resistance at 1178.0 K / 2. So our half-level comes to 1.83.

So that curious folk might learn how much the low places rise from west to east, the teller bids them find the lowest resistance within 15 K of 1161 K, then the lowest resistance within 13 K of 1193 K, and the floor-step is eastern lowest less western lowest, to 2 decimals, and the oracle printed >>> 1.50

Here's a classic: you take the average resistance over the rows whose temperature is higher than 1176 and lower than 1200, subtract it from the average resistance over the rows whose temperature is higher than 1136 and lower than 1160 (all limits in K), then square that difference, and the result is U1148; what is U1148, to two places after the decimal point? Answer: 0.03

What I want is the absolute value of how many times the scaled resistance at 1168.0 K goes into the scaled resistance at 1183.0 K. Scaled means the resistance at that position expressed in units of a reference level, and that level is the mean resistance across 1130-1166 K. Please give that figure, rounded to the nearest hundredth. 1.40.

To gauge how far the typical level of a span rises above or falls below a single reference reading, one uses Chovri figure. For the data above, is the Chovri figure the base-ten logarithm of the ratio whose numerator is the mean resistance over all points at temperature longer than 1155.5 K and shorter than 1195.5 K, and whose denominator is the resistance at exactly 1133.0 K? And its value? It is -0.117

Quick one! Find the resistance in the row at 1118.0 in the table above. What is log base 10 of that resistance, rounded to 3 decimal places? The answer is 0.556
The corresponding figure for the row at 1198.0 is 0.543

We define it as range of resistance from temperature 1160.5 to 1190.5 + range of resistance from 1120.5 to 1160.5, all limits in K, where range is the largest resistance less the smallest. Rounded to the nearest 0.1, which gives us 3.3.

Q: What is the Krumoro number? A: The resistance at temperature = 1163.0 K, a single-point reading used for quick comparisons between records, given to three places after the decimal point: 1.987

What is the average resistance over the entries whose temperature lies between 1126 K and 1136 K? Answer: 3.9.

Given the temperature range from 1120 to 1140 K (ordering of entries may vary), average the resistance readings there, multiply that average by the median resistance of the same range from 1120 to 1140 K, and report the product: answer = 14.9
